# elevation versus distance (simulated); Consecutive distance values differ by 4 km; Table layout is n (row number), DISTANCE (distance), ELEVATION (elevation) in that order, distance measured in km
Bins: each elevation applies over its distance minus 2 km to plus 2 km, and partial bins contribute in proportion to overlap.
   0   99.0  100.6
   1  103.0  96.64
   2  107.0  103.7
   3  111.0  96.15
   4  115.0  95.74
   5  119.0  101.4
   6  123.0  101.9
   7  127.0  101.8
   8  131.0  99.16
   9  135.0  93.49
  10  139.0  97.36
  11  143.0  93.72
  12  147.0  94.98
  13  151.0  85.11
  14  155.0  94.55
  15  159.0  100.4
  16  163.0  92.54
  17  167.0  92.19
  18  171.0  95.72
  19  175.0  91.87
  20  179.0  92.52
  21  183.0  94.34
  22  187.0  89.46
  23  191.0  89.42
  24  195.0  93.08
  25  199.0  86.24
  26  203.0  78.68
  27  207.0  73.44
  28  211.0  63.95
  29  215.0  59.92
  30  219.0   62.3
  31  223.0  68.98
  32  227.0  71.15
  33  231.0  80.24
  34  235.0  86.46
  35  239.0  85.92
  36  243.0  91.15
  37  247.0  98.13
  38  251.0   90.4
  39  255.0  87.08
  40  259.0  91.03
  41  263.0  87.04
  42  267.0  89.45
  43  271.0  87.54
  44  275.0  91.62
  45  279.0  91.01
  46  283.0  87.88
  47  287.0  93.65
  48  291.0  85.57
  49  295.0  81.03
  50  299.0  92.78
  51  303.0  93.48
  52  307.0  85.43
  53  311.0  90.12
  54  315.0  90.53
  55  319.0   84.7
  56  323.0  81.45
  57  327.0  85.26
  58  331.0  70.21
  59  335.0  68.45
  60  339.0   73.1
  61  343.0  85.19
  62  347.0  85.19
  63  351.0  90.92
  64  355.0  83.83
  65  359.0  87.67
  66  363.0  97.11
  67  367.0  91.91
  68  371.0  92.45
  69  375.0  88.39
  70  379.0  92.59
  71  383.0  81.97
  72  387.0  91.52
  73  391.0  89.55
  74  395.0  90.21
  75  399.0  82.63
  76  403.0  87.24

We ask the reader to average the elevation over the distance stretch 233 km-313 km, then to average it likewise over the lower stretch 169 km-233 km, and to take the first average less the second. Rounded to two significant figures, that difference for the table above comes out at 8.6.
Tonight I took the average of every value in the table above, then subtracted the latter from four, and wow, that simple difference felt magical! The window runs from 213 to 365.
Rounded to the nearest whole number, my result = -81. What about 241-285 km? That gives -86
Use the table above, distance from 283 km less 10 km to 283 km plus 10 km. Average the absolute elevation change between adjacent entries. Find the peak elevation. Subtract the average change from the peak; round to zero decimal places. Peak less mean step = 89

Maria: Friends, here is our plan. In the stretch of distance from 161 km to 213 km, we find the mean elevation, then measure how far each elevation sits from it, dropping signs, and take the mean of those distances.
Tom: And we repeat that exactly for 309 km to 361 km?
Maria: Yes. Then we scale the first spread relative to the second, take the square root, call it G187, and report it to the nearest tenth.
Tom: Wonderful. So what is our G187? 1.1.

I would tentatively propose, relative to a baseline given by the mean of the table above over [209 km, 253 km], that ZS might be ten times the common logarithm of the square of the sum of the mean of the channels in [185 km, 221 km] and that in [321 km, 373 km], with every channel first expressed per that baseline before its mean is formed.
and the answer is 6.3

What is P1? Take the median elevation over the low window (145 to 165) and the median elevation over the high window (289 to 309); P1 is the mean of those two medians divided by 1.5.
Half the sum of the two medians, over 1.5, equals 60.0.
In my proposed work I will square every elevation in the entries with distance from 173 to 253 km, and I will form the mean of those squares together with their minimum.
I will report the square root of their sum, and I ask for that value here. 103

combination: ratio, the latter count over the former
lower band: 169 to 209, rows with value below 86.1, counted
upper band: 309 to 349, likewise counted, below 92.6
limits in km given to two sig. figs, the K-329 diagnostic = 5.0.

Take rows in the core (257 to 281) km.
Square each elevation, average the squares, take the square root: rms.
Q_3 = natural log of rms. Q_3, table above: 4.50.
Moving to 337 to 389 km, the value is 4.48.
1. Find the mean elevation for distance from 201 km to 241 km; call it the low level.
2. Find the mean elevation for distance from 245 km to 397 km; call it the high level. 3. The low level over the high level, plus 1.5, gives 2.34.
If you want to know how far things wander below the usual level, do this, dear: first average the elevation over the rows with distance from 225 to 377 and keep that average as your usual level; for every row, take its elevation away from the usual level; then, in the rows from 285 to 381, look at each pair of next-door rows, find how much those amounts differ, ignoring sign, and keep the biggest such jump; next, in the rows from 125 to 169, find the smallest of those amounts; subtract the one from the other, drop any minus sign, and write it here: 30.2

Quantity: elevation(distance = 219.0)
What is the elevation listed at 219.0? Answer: 62.3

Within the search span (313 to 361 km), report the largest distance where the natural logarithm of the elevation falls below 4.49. 359.0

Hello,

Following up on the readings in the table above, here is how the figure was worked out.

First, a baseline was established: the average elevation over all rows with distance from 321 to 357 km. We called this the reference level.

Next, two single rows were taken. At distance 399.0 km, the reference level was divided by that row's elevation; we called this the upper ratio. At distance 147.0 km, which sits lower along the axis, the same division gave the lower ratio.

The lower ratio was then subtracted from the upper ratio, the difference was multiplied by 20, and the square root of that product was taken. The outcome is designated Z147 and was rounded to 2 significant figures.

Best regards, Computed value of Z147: 1.6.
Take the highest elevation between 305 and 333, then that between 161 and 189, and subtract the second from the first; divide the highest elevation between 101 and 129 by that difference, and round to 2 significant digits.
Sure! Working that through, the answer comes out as -20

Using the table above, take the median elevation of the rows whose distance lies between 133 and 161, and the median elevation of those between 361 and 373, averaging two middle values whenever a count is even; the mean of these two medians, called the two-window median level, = 93.5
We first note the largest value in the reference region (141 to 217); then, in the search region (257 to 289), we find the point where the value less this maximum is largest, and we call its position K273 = 287.0 km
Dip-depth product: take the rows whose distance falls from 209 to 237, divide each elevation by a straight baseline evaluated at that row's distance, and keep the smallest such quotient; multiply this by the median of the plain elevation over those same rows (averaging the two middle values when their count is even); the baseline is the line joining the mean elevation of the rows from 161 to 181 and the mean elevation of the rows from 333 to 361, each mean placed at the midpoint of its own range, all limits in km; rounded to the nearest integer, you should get 46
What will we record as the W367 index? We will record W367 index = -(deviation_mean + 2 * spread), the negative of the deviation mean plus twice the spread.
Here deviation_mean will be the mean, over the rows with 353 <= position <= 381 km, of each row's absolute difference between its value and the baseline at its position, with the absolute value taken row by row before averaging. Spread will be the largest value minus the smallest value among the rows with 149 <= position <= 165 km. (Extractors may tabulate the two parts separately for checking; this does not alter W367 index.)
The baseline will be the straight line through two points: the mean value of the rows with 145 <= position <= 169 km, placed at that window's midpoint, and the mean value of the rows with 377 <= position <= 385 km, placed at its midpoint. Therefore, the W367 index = -35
